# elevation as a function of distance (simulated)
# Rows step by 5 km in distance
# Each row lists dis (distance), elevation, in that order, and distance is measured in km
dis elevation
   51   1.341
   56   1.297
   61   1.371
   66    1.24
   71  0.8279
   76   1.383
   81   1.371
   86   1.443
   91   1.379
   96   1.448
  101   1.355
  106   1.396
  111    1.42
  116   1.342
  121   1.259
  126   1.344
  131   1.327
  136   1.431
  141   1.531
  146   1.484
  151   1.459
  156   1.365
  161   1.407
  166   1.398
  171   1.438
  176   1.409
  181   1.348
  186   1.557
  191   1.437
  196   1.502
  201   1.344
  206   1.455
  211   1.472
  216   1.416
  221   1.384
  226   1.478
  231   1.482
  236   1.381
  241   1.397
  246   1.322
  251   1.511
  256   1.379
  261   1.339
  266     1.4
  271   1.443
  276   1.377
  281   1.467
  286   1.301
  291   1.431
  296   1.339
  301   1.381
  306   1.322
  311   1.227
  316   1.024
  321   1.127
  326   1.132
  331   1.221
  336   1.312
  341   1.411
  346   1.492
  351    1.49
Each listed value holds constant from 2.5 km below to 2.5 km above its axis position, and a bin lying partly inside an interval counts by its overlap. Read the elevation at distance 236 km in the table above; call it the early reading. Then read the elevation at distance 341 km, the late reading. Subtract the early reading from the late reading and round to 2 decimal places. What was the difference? 0.03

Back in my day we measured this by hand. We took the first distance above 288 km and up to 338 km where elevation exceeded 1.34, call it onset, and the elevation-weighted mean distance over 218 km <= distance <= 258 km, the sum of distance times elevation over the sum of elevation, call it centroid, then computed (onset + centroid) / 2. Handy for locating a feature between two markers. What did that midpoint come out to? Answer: 264.7 km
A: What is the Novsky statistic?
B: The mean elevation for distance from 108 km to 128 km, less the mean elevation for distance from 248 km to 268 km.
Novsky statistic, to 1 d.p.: -0.1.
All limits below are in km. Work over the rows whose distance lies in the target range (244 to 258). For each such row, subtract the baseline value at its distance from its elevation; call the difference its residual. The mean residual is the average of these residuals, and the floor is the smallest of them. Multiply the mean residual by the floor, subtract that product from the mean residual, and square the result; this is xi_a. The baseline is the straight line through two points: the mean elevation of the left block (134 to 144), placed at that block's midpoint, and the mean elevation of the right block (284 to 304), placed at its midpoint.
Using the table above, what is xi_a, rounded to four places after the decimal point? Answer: 0.0001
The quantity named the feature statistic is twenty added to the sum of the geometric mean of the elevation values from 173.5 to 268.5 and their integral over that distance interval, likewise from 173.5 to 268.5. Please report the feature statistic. 156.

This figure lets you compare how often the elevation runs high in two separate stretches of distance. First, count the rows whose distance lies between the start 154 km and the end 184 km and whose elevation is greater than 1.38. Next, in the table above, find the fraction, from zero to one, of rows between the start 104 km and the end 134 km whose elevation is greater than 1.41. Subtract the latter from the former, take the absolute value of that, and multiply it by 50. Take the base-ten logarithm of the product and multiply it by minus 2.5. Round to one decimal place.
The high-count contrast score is -5.7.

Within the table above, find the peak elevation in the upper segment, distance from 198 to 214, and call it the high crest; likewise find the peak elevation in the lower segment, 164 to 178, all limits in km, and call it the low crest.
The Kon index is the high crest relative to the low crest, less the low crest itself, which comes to -0.41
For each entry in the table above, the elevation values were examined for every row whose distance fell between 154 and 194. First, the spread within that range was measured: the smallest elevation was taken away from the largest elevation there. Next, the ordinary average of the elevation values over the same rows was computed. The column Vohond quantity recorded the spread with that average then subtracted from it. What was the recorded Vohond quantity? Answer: -1.21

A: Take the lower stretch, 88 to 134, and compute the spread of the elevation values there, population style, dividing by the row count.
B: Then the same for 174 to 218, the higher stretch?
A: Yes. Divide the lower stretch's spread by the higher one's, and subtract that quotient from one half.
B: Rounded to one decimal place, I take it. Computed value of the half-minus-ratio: -0.3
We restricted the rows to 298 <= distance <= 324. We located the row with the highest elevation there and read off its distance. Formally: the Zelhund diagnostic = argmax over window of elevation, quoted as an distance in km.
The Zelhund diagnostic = 301 km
